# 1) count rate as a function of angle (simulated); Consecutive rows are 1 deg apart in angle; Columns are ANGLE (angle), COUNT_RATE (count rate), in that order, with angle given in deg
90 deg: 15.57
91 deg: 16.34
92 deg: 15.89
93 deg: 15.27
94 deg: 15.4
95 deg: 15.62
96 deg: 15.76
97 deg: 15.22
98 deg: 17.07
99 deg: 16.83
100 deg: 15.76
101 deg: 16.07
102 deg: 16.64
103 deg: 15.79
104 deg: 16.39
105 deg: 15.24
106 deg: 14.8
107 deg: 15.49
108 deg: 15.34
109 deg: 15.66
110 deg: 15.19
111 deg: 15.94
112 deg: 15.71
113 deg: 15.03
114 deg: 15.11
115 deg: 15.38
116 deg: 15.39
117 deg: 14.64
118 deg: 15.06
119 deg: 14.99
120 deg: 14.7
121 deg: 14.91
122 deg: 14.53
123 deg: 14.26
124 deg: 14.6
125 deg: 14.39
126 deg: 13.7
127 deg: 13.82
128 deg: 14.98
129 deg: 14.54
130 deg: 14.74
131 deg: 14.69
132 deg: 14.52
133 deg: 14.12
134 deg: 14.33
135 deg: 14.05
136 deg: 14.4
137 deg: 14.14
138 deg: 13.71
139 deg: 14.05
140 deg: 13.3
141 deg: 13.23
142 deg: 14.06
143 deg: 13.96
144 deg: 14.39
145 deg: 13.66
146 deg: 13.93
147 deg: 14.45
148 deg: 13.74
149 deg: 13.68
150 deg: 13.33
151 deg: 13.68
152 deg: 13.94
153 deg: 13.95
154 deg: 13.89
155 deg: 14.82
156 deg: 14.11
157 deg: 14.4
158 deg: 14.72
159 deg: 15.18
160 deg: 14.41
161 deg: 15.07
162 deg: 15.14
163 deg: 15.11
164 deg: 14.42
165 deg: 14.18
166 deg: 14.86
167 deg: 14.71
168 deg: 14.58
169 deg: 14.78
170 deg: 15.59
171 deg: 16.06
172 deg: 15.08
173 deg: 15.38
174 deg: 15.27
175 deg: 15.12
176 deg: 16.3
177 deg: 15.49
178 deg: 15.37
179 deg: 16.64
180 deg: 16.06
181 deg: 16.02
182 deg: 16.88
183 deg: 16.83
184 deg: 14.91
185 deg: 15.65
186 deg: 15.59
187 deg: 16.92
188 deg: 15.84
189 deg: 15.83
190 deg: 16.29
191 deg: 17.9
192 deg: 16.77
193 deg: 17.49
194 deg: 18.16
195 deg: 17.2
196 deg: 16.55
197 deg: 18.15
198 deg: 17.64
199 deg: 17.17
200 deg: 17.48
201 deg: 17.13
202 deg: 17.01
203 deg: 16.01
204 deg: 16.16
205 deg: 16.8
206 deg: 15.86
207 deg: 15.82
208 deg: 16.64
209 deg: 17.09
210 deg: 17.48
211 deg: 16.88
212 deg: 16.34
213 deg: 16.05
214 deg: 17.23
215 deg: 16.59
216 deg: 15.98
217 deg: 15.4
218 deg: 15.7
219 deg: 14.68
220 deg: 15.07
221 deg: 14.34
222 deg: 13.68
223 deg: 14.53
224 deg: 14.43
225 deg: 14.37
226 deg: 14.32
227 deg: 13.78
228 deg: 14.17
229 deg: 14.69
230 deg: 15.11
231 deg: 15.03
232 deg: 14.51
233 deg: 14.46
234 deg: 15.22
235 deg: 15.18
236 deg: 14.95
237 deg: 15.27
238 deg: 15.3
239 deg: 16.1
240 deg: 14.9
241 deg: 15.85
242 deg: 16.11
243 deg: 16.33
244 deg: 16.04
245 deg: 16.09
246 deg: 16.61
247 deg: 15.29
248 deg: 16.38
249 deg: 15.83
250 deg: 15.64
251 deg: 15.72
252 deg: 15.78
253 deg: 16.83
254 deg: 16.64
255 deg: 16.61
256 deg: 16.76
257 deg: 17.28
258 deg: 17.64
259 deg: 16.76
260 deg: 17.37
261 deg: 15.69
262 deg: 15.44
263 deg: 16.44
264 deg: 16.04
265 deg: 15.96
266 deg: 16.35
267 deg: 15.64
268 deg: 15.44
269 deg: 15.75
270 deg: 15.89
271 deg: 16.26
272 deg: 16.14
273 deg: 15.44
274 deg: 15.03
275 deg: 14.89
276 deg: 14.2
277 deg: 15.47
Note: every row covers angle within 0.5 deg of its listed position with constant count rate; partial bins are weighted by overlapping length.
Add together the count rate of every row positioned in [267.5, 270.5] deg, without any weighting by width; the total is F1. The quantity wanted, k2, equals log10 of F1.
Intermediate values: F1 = 47.1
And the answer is 1.67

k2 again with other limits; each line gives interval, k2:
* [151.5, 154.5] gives 1.62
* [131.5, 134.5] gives 1.63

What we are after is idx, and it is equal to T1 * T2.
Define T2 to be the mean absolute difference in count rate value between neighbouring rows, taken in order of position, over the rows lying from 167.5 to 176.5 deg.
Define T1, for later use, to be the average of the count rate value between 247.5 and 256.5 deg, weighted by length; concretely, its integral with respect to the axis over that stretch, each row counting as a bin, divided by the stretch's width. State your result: 8.5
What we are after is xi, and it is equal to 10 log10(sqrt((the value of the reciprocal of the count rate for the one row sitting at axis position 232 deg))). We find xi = -5.81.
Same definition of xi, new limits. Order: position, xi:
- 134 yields -5.78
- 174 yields -5.92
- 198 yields -6.23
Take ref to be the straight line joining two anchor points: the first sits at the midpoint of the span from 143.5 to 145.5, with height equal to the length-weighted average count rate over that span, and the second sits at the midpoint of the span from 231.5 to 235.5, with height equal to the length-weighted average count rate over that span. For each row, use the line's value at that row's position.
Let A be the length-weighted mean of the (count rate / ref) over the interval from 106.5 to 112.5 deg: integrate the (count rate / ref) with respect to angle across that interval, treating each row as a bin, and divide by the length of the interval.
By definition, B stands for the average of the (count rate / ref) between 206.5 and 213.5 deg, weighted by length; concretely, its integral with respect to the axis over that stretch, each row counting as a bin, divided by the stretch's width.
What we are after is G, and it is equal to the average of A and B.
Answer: 1.14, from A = 1.14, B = 1.14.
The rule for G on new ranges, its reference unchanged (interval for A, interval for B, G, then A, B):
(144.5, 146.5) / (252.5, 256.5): 1.05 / 0.98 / 1.11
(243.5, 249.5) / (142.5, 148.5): 1.04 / 1.07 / 1.00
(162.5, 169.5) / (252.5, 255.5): 1.07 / 1.03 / 1.11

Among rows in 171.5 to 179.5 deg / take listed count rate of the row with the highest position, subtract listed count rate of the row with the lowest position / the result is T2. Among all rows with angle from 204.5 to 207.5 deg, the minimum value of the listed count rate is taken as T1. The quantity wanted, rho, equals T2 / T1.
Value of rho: 0.10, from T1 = 15.82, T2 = 1.6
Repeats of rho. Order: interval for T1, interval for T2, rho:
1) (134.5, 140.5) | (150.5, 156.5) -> 0.03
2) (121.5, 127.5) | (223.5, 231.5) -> 0.04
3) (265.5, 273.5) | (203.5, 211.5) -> 0.05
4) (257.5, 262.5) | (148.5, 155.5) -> 0.07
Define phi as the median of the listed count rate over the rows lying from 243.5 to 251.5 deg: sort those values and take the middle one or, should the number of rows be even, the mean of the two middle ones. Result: 15.9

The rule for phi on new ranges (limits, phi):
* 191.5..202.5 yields 17.2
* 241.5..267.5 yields 16.2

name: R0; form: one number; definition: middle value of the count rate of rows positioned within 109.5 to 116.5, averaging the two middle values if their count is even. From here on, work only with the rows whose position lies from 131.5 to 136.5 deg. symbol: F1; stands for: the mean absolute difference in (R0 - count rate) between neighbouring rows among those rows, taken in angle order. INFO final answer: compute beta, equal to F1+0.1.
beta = 0.41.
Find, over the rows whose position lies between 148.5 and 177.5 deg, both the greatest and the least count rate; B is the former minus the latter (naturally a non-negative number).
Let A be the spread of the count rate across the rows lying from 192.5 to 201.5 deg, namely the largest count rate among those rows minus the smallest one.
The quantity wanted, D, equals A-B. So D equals -1.4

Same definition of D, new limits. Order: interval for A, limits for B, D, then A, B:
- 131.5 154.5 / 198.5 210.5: -0.4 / 1.29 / 1.7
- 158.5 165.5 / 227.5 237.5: -0.1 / 1.00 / 1.1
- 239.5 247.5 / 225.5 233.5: 0.4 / 1.71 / 1.3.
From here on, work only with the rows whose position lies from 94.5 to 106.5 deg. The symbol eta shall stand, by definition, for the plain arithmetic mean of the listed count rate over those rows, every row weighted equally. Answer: 15.9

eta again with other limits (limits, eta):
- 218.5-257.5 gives 15.4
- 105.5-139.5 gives 14.7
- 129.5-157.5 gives 14.0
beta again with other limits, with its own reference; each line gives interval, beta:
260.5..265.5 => 0.53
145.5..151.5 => 0.50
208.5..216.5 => 0.71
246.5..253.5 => 0.60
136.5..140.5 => 0.61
